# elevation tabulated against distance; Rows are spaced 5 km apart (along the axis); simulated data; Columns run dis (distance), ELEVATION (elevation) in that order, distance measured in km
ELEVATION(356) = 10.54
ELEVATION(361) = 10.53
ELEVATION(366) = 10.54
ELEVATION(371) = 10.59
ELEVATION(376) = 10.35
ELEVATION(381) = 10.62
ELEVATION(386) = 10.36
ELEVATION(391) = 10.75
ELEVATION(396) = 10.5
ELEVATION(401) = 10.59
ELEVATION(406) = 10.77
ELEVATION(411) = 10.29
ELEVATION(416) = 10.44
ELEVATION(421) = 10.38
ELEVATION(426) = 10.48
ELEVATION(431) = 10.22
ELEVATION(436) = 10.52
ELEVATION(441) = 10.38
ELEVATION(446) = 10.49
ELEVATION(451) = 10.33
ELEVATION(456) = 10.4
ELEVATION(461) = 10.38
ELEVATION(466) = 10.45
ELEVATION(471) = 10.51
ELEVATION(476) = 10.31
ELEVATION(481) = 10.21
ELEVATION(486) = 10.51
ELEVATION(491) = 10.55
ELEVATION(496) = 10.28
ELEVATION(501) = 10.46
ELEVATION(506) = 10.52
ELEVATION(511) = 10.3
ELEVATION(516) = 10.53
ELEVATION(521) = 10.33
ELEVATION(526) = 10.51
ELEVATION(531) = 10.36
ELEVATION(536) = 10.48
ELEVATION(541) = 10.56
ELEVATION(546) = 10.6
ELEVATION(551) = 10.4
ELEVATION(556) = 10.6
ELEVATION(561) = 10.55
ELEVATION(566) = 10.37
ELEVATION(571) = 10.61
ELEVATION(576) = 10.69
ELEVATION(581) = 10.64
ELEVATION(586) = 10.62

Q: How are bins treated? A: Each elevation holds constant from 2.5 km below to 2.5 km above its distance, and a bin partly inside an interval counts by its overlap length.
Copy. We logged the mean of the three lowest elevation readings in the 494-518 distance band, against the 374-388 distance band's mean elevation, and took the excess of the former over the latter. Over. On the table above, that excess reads -0.10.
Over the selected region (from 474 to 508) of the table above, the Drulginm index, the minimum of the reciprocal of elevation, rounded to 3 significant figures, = 0.0948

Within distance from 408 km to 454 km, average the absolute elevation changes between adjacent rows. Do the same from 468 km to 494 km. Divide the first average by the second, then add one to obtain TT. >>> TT 2.0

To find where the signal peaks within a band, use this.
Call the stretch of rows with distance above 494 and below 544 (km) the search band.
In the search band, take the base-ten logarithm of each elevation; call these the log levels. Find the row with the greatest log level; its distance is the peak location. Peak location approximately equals 541 km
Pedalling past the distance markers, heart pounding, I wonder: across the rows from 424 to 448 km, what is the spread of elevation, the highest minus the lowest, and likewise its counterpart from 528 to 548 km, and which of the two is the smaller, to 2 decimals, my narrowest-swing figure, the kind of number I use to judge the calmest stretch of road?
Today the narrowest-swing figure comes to 0.24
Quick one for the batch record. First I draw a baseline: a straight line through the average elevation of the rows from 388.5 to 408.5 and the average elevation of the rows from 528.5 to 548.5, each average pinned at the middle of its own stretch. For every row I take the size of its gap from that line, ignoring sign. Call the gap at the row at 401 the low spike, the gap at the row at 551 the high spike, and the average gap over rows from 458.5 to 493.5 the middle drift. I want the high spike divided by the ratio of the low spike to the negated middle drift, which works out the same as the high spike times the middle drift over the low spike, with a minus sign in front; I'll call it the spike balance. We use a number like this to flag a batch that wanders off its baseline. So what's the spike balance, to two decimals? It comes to -0.22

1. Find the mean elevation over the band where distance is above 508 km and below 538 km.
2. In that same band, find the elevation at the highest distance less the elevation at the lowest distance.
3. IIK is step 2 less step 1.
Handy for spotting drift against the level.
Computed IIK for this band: -10.2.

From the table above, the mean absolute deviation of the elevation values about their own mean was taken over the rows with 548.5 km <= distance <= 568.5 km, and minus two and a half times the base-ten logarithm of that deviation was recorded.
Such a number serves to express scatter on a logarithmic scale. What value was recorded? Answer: 2.56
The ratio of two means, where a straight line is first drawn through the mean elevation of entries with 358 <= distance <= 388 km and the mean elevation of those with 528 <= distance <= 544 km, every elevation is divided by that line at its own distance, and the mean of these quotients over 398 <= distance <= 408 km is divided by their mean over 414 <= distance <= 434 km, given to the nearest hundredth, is 1.03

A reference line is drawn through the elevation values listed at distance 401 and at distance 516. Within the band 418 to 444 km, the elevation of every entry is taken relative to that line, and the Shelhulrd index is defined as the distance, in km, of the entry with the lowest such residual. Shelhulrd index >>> 431 km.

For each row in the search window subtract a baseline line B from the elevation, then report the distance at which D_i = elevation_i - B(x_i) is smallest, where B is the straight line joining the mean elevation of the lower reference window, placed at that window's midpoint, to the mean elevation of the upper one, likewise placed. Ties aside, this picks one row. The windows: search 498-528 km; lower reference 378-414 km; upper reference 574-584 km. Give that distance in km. 511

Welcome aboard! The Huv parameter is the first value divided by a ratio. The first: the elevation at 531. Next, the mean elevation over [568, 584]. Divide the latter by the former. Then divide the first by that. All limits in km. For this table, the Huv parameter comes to 10.1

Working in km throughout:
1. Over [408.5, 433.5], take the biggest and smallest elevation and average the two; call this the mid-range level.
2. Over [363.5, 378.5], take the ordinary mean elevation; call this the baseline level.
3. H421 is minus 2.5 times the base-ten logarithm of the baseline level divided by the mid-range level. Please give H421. -0.015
